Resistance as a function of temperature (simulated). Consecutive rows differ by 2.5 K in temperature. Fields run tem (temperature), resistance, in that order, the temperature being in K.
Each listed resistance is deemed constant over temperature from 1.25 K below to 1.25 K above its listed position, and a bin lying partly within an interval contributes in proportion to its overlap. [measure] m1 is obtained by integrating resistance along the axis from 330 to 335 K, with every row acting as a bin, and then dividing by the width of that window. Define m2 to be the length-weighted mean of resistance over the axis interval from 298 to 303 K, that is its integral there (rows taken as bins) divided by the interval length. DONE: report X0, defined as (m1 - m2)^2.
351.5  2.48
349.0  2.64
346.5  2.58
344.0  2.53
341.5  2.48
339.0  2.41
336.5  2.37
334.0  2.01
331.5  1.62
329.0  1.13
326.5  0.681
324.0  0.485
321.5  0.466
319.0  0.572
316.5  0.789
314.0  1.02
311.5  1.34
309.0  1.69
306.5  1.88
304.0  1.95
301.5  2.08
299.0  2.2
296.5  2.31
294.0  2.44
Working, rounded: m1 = 1.8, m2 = 2.1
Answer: 0.1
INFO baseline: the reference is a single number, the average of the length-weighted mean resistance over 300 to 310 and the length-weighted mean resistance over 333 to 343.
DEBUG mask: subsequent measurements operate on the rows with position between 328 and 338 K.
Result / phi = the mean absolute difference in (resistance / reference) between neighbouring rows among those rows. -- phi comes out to 0.19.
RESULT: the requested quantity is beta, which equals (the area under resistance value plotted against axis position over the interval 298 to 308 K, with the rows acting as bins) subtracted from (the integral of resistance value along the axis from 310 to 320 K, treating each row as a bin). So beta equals -11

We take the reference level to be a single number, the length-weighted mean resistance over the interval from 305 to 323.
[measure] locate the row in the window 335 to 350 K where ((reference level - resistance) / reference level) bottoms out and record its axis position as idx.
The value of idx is 349.0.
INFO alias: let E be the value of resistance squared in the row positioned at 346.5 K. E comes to 6.7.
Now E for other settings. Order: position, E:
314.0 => 1.0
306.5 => 3.5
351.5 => 6.2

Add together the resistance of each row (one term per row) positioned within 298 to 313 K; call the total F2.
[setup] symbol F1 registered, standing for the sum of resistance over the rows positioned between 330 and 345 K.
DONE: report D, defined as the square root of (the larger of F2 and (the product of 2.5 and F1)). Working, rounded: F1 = 13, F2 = 11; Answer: 5.8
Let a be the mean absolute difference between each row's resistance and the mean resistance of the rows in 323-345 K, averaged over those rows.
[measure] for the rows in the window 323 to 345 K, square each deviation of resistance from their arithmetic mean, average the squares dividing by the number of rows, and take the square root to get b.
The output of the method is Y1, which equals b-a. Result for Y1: 0.076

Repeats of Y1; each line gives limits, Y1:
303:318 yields 0.038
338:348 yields 0.008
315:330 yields 0.046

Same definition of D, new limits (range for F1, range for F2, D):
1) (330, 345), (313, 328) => 5.8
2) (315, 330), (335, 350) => 3.9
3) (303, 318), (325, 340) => 4.7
